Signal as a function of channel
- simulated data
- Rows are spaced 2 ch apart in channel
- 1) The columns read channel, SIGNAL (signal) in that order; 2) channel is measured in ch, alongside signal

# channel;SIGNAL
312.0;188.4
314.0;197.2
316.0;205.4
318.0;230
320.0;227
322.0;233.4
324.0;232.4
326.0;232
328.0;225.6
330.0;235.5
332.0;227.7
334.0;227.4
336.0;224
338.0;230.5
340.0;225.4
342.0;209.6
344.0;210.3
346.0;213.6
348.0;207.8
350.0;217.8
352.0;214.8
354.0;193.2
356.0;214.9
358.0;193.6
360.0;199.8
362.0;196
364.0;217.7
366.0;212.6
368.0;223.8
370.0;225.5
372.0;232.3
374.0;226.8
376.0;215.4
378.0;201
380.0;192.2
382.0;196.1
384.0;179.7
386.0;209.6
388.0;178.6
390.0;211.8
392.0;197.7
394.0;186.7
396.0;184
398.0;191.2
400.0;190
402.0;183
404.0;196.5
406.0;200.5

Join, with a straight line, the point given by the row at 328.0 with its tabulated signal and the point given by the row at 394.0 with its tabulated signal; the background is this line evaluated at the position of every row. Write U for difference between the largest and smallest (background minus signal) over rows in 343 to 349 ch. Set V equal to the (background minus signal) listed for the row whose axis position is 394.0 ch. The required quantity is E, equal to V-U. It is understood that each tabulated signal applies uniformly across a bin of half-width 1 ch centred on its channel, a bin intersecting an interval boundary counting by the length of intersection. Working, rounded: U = 5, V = 0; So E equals -5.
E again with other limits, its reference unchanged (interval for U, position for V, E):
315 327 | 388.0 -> -21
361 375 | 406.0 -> -63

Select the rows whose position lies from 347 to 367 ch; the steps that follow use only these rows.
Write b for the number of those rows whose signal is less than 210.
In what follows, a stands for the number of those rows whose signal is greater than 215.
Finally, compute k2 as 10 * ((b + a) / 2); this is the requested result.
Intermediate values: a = 2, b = 5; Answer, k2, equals 35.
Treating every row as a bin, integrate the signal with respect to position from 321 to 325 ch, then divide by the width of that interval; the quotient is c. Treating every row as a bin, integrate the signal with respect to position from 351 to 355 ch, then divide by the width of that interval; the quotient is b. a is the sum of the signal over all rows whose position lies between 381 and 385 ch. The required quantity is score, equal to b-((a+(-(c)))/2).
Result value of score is 133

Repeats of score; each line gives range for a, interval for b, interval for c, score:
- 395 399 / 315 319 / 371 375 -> 145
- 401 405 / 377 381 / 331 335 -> 121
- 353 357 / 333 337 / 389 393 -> 124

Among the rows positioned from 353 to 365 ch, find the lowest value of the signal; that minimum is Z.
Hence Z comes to 193.2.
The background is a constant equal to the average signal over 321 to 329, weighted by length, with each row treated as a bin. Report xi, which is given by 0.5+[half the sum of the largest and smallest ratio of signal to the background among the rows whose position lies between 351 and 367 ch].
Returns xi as 1.39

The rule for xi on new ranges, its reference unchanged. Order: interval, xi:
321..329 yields 1.49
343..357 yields 1.39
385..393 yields 1.35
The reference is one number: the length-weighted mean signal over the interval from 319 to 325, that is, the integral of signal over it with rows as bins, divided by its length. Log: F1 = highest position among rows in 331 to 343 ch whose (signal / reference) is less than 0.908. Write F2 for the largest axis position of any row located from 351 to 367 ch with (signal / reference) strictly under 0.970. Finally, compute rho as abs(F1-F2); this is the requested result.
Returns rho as 24 ch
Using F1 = 342.0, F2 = 366.0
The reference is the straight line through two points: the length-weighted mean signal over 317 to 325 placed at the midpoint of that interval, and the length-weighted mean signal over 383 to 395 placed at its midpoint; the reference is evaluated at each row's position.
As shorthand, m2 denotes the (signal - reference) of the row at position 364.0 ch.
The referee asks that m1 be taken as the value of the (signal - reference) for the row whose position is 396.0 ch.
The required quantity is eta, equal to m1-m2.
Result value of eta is -16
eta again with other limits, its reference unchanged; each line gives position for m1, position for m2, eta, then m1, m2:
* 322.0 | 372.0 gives -26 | 3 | 29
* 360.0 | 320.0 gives -6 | -10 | -4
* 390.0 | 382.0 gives 20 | 18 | -2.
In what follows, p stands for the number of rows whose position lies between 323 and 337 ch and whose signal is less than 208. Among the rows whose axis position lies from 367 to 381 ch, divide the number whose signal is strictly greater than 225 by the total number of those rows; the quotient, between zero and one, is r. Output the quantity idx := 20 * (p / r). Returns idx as 0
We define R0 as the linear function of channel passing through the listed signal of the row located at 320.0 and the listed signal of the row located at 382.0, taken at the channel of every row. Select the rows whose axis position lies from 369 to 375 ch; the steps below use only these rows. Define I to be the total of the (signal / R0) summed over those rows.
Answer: 3.4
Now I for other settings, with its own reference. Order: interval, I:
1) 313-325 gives 5.8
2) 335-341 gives 3.1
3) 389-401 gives 6.1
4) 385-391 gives 3.1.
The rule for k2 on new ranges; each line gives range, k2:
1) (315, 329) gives 35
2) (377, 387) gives 25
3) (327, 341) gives 35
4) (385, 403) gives 40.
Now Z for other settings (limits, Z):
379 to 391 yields 178.6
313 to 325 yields 197.2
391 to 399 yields 184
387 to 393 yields 178.6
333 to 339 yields 224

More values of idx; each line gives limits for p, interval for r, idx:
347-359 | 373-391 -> 540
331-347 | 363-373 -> 0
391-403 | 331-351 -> 300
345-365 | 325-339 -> 117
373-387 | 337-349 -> 240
